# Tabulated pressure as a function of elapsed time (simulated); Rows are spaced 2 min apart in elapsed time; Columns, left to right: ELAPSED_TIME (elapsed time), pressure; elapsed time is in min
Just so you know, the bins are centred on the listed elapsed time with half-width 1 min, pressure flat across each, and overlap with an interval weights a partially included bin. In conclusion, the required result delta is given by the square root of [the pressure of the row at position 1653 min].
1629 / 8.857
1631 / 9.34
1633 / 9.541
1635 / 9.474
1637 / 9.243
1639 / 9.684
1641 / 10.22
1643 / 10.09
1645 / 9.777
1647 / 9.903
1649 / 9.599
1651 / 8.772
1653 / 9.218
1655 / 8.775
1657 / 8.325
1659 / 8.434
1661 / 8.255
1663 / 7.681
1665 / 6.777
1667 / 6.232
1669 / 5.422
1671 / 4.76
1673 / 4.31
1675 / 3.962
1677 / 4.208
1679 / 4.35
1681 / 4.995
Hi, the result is 3.04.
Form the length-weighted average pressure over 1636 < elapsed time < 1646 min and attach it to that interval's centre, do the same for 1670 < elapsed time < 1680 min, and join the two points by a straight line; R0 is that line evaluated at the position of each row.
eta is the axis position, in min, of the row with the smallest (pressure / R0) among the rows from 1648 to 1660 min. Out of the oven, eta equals 1651 min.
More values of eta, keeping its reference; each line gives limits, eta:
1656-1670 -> 1669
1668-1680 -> 1675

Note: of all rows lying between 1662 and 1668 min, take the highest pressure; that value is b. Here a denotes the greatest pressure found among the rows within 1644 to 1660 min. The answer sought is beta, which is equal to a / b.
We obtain 1.3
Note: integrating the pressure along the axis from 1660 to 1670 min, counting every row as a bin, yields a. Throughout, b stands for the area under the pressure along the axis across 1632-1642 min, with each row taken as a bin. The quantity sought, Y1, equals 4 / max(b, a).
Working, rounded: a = 69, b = 96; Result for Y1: 0.0415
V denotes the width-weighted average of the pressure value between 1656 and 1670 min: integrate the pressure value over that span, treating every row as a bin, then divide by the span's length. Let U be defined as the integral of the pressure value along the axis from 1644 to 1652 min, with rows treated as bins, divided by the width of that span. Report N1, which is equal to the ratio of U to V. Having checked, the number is 1.3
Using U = 9.5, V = 7.3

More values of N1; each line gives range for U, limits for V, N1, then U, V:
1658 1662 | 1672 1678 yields 2.0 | 8.3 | 4.2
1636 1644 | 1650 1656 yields 1.1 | 9.8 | 8.9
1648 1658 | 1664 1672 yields 1.5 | 8.9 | 5.8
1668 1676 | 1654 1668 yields 0.6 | 4.6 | 7.8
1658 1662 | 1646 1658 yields 0.9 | 8.3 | 9.1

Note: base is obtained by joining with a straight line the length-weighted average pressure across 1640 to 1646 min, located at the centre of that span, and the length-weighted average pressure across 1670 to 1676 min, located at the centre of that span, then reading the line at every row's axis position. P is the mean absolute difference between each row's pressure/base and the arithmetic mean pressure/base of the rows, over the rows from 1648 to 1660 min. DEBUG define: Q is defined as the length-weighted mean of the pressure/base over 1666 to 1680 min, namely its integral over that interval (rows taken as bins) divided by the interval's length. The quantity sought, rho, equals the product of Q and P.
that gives 0.046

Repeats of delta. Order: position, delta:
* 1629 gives 2.98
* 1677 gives 2.05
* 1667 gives 2.50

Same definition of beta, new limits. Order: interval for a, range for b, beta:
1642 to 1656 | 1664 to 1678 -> 1.5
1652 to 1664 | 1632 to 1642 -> 0.9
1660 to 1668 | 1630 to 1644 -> 0.8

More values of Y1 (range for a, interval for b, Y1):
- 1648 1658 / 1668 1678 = 0.0448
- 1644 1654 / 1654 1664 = 0.0423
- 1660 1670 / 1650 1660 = 0.0460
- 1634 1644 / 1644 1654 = 0.0411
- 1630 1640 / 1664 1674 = 0.0423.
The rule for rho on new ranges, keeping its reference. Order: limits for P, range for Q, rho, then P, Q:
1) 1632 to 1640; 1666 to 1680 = 0.034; 0.031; 1.10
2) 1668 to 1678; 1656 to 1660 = 0.066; 0.057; 1.17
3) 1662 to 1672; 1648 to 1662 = 0.076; 0.067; 1.14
